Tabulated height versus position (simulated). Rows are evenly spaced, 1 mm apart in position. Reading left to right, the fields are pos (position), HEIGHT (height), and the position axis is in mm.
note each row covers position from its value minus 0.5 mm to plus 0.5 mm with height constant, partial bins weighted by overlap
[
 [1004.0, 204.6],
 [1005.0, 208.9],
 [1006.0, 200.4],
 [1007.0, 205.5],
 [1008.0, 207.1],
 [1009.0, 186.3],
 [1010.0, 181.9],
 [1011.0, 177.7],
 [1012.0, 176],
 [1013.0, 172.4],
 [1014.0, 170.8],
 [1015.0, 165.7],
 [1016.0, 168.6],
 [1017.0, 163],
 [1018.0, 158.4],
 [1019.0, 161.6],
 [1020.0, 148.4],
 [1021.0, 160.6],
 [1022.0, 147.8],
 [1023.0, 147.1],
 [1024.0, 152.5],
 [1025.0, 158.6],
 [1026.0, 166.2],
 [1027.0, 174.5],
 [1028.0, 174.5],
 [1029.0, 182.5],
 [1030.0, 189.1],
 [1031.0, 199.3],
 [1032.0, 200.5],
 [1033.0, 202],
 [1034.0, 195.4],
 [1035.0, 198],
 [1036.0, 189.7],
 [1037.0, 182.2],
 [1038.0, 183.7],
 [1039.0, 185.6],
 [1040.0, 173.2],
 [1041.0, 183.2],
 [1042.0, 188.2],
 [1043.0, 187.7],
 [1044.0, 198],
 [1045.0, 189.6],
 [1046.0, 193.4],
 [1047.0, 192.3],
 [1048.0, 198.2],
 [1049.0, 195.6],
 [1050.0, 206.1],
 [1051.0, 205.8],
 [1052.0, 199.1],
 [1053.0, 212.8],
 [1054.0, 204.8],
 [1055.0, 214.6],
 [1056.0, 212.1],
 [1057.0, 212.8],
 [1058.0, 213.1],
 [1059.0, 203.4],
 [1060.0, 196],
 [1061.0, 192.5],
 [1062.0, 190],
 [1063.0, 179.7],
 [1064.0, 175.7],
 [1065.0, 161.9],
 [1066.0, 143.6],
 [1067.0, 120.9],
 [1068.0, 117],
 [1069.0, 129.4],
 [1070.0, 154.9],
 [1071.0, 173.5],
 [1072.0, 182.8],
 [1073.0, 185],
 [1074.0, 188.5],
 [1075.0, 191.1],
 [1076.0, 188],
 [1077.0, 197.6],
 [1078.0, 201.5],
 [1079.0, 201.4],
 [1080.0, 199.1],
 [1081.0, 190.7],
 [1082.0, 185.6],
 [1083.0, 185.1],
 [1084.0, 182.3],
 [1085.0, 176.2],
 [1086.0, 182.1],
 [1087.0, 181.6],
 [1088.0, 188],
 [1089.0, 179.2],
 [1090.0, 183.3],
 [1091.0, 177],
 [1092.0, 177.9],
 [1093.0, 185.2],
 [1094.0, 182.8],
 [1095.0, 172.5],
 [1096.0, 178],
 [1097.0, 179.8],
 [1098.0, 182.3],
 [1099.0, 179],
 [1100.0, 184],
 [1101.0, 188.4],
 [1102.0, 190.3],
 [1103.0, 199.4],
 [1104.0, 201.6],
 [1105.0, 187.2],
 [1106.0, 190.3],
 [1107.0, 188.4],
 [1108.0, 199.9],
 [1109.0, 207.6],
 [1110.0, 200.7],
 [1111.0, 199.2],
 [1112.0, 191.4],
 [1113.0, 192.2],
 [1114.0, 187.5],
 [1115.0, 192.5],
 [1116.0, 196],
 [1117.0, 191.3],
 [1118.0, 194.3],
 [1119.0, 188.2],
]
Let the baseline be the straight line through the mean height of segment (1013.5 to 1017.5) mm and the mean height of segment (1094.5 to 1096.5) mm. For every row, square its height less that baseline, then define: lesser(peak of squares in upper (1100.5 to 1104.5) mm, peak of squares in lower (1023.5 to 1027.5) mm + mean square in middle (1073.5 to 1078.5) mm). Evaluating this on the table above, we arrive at 649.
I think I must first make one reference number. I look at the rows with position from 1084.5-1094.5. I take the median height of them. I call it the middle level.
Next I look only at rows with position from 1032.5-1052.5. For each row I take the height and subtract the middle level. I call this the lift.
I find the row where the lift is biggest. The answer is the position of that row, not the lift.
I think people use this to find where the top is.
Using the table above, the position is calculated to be 1050.0 mm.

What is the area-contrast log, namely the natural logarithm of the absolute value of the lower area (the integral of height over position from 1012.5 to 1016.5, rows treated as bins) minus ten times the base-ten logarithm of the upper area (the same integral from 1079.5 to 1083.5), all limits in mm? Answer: 6.47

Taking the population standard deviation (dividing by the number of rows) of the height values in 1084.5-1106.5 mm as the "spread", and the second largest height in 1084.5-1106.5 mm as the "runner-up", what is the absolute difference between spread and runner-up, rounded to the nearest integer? 192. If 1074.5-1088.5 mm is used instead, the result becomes 194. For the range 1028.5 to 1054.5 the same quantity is 197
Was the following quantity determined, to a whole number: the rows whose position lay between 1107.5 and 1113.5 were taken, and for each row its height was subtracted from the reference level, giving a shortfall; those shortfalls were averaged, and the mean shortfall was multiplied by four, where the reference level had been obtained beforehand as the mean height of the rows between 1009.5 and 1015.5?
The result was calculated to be -98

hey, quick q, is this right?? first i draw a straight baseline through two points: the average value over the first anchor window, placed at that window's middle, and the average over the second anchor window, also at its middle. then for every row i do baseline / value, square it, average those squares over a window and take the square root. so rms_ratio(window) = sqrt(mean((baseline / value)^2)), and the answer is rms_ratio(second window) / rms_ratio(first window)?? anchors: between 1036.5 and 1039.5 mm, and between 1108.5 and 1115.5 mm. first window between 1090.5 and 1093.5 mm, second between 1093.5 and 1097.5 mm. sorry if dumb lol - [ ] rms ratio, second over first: 1.01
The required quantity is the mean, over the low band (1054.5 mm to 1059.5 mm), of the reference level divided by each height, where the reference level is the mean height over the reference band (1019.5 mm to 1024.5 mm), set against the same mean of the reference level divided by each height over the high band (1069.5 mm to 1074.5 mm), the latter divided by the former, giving 1.20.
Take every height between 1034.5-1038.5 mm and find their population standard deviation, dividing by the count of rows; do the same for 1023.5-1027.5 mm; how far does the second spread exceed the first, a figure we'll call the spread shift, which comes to 2.0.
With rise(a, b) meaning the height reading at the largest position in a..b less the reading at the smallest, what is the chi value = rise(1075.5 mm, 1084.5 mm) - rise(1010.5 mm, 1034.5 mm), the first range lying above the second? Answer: -23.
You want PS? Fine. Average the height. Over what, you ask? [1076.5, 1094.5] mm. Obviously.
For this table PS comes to 186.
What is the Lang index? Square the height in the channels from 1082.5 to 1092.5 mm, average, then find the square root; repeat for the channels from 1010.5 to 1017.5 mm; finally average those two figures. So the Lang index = 176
